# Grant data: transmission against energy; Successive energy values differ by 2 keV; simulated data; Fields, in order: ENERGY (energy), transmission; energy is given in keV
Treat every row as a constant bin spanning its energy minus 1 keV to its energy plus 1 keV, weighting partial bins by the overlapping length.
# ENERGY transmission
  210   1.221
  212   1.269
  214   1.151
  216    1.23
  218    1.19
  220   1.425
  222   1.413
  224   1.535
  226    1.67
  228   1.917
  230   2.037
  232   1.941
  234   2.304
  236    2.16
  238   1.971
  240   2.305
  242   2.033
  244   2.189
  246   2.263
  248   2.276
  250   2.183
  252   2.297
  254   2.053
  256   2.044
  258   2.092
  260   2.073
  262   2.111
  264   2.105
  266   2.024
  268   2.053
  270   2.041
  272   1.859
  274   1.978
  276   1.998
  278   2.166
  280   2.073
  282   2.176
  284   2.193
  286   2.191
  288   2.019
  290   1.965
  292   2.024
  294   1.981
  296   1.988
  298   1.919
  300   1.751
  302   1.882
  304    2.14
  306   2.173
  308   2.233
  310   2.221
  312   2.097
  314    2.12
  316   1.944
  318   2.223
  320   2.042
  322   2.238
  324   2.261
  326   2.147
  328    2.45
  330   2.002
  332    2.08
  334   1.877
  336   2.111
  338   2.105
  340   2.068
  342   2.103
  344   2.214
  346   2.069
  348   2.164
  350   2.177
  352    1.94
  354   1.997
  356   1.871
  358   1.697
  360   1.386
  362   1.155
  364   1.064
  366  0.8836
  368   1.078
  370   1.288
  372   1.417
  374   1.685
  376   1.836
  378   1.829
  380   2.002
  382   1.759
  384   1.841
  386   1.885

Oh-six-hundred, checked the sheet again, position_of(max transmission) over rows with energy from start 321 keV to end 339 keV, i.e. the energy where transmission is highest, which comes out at 328 keV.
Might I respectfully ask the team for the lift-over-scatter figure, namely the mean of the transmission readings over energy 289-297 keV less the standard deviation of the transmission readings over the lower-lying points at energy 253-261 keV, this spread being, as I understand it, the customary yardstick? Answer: 1.97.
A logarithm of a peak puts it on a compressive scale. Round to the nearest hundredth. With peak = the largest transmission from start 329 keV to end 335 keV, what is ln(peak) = 0.73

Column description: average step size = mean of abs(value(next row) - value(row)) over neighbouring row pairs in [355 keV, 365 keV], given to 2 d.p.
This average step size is 0.20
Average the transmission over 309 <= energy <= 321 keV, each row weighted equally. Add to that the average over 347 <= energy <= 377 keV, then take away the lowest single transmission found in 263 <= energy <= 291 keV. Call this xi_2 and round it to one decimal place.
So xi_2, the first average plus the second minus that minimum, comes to 1.8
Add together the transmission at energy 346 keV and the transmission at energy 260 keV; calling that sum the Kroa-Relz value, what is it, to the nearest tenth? 4.1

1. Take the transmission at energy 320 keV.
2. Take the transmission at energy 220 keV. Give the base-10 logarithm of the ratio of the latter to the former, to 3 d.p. -0.156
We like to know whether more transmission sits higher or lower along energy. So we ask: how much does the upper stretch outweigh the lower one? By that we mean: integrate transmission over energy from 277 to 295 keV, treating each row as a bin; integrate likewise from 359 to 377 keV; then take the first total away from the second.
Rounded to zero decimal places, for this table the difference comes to -14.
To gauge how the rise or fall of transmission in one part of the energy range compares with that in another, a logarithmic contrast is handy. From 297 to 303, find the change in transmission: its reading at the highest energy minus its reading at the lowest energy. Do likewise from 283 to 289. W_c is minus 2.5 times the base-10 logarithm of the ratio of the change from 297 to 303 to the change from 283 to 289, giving 1.7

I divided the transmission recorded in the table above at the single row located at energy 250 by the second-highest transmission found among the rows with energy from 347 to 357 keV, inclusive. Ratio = 1.01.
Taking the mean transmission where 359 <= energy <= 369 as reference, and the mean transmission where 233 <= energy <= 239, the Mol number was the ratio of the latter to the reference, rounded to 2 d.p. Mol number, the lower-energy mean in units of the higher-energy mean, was 1.93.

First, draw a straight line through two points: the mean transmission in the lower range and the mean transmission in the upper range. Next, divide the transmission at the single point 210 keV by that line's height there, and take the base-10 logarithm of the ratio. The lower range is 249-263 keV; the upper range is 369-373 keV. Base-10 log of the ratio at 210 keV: -0.30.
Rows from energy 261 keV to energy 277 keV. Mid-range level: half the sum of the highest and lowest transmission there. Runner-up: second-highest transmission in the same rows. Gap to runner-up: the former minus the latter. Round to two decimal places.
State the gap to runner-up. -0.12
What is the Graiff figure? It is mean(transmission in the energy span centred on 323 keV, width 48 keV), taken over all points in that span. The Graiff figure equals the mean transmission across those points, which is 2.11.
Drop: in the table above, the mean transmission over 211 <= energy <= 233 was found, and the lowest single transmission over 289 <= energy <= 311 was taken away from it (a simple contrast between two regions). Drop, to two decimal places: -0.23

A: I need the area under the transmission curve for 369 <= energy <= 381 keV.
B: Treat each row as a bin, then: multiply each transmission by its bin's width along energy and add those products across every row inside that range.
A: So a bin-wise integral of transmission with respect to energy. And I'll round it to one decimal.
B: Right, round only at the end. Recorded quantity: 20.1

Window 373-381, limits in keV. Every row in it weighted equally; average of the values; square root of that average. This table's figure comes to 1.36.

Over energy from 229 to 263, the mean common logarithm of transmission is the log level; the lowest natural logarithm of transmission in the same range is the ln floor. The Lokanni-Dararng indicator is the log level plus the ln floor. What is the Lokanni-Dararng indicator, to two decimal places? 0.99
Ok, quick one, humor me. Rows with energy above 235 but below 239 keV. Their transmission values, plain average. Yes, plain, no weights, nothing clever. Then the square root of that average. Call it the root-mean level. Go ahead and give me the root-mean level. 1.44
